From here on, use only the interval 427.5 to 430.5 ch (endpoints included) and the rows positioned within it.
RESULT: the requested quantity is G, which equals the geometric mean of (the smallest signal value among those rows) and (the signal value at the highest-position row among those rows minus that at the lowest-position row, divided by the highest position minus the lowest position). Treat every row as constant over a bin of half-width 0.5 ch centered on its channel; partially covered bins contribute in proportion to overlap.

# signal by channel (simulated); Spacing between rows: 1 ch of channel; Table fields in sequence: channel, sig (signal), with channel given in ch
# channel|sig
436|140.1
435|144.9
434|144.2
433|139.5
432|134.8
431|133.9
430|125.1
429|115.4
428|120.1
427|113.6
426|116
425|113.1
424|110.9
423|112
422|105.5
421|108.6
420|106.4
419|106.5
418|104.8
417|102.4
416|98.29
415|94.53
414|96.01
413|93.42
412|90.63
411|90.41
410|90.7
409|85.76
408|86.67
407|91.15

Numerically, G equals 17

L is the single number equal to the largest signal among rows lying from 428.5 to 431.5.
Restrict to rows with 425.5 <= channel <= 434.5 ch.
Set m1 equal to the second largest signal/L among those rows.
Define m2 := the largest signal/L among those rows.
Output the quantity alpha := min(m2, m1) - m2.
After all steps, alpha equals -0.035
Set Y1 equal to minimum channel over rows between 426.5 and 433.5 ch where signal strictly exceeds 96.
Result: 427 ch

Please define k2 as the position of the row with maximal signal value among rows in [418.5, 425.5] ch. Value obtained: 425 ch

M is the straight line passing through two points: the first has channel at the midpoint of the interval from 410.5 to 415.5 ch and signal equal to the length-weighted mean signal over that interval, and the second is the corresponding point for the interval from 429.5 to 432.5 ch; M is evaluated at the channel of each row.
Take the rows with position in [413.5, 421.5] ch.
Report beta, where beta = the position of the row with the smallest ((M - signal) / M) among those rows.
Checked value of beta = 418 ch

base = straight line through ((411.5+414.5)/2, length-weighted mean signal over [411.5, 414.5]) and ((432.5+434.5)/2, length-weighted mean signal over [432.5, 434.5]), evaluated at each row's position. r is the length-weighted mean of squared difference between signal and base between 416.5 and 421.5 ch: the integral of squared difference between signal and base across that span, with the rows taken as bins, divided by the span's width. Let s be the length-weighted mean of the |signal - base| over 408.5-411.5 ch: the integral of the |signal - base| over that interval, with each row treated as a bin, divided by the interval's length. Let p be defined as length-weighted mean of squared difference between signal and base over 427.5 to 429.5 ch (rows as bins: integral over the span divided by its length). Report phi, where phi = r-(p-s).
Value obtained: -155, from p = 163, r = 5.5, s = 3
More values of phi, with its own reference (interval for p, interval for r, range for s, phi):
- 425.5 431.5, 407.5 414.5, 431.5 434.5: -96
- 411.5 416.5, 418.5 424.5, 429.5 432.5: 36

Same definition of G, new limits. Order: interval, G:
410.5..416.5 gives 12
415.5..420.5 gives 14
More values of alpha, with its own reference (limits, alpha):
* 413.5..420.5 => -0.001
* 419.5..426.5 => -0.022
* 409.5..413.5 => -0.020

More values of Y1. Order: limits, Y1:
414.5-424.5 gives 416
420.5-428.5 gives 421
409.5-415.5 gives 414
